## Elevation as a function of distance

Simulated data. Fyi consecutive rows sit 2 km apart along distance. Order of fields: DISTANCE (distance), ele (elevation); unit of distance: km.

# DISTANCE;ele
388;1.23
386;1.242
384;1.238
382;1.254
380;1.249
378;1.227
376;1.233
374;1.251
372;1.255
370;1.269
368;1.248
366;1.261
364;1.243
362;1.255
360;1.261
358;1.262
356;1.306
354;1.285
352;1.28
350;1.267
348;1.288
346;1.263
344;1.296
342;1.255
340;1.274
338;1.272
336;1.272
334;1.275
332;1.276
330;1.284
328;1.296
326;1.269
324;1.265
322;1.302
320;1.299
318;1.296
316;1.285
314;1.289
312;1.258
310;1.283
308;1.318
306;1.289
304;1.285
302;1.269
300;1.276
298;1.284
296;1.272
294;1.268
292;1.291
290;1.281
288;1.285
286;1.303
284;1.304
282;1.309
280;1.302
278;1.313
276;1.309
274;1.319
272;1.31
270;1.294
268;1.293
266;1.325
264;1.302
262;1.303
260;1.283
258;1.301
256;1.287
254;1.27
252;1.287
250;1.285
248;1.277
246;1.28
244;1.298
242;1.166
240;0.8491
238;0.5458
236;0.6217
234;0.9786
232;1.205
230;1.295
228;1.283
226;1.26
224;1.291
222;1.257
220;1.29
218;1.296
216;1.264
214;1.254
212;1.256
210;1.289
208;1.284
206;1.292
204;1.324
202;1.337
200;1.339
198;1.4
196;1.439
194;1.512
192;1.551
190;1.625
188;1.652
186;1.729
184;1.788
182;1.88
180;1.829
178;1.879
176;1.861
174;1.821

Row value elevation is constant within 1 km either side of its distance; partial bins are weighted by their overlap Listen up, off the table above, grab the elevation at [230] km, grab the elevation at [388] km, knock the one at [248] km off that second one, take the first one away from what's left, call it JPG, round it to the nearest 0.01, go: -1.34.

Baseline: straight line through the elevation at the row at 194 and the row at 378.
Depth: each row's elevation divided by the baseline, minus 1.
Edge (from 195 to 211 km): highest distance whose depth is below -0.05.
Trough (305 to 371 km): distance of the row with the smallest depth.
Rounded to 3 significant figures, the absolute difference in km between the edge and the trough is 102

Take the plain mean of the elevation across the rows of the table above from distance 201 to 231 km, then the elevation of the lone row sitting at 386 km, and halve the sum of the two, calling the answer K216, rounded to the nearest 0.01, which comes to 1.26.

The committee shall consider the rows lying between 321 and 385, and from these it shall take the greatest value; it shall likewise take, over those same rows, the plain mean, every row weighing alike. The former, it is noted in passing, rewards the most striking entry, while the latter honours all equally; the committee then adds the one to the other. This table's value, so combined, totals 2.57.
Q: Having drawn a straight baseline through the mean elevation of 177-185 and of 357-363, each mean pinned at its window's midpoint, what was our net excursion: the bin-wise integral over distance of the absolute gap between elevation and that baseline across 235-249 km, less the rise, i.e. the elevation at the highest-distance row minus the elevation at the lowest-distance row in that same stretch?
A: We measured 8.3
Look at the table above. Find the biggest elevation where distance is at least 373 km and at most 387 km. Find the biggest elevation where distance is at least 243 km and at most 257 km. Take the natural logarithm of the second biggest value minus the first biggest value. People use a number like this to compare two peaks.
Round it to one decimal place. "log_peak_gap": -3.1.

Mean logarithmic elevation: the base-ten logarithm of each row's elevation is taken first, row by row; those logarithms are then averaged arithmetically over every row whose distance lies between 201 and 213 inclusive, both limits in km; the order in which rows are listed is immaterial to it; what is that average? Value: 0.113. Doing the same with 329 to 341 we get 0.106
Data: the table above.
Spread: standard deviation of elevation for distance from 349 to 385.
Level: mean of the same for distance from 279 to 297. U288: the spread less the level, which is -1.27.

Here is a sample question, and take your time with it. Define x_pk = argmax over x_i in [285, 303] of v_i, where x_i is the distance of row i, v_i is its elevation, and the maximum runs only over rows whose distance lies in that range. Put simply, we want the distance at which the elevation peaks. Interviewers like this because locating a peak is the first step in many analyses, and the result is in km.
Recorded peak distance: 286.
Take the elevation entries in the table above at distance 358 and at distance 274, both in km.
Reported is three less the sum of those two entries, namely 0.42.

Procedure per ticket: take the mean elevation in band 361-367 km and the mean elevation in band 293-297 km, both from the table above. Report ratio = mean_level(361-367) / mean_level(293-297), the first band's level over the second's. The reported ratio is 0.987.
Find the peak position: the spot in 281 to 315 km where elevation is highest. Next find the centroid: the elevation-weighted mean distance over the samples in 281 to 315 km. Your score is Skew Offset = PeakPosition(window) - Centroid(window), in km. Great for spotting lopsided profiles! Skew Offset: 10.0 km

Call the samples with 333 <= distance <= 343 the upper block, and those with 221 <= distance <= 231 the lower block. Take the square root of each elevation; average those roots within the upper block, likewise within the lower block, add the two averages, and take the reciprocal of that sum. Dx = 0.443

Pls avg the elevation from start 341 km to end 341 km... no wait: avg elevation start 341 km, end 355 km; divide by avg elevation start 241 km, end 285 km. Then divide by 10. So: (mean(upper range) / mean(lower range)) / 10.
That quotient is 0.0988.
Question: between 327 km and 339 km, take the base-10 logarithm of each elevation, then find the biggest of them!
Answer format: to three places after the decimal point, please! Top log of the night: 0.113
